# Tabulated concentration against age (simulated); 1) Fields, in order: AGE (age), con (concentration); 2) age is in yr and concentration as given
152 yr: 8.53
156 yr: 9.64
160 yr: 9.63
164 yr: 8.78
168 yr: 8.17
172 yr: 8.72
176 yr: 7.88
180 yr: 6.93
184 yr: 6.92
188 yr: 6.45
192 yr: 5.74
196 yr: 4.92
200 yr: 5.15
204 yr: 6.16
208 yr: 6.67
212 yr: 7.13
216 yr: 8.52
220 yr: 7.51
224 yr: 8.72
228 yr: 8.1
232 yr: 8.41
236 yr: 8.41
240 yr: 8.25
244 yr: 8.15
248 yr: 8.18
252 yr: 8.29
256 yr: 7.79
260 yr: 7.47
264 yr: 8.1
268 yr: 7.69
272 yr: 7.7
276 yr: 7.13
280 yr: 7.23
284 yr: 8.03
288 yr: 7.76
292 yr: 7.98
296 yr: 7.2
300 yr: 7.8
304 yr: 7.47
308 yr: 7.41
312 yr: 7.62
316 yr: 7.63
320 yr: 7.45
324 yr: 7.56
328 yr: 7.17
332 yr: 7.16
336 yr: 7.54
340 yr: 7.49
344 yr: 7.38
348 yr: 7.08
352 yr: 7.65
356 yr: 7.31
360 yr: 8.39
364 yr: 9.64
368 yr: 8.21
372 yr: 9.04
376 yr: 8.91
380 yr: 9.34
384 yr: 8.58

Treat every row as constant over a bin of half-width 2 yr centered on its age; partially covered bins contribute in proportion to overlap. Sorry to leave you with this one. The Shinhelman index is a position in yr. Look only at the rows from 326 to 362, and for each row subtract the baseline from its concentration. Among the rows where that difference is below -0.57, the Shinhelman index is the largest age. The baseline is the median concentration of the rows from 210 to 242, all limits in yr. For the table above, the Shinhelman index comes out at 356 yr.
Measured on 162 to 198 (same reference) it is 196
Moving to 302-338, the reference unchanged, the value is 336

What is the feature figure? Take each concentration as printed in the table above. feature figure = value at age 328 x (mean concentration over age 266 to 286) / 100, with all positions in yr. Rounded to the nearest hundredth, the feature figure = 0.54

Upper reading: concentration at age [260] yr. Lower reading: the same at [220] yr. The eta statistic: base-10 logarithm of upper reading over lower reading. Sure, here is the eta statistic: -0.002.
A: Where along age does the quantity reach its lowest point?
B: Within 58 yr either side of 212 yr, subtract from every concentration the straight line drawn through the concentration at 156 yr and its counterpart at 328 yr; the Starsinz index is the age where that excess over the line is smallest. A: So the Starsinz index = 196 yr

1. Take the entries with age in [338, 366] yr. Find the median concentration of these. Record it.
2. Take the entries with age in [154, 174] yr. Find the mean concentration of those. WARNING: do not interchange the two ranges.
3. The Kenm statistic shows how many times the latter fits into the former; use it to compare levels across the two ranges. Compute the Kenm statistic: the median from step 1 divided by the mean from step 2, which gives 0.8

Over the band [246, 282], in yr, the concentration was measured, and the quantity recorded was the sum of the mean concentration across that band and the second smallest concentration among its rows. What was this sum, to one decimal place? 15.0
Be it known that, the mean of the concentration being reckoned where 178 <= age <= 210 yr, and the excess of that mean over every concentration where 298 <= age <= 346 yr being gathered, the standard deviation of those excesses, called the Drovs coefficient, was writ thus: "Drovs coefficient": 0.18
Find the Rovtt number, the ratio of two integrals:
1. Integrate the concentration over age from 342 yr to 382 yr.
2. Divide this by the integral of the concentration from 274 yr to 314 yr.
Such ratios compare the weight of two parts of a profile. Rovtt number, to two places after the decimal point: 1.10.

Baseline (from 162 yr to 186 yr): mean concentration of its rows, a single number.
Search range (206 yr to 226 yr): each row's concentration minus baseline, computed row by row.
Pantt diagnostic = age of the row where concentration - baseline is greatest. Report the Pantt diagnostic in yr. 224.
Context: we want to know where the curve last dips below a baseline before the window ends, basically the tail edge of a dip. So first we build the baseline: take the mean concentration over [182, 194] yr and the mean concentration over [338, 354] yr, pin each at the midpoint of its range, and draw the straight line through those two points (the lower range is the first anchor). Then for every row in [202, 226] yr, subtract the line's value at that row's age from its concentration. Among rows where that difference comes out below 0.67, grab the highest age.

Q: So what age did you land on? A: 212 yr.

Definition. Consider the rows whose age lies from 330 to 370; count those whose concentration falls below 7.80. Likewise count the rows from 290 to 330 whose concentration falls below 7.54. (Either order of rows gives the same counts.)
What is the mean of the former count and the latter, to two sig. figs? 6.0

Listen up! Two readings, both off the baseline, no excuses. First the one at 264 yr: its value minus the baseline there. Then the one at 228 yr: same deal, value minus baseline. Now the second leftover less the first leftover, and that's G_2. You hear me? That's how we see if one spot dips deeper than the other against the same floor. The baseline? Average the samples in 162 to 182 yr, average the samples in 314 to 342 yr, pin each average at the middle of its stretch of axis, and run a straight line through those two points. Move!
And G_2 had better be -0.15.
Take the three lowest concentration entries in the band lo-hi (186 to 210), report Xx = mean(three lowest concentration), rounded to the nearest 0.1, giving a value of 5.3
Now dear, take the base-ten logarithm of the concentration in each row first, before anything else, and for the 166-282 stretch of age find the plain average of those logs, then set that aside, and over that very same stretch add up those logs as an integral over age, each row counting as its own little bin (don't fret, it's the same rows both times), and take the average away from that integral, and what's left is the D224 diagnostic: 100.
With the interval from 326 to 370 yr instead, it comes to 38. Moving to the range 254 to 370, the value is 102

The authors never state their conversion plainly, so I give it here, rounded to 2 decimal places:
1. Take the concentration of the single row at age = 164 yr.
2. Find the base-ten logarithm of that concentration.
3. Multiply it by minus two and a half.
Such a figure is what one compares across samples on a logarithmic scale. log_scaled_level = -2.36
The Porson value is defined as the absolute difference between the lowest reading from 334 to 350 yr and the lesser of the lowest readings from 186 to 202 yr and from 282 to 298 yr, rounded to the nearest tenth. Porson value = 2.2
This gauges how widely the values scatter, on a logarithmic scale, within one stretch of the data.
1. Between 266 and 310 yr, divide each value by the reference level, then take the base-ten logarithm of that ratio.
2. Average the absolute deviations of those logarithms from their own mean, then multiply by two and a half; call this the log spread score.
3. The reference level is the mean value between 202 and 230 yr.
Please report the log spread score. 0.038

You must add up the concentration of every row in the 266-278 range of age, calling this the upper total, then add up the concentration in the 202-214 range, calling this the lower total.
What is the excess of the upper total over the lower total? 2.6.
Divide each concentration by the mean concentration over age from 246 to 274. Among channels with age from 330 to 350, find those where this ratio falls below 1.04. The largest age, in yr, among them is 348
